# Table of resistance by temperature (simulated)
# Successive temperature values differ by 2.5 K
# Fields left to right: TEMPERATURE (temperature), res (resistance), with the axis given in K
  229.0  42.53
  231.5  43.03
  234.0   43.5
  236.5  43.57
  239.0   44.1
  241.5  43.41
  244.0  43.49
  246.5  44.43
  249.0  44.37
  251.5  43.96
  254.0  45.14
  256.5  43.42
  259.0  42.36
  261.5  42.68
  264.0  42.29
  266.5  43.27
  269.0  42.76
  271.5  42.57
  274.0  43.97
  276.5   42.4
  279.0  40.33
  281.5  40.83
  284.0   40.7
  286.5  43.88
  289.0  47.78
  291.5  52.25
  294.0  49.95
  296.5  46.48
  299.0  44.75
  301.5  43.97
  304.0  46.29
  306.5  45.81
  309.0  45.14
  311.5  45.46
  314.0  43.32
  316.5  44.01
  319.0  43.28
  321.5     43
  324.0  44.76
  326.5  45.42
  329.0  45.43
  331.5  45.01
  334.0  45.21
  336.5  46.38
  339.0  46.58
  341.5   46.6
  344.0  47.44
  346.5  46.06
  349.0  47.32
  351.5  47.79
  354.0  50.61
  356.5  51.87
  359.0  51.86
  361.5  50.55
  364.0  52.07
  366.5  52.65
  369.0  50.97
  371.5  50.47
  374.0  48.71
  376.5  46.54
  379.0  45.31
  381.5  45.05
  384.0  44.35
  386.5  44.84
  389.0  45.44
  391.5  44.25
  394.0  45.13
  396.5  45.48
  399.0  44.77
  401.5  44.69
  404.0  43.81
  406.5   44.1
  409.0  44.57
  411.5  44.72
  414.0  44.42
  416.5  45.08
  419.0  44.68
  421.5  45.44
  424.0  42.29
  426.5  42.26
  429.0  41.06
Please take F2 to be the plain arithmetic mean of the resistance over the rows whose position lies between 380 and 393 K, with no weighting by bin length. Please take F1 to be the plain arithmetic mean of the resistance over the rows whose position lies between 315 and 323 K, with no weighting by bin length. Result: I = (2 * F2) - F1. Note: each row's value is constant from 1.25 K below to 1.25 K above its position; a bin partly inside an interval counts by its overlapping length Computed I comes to 46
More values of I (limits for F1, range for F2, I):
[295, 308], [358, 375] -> 57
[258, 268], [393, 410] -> 47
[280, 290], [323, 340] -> 48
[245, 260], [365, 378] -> 56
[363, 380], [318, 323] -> 37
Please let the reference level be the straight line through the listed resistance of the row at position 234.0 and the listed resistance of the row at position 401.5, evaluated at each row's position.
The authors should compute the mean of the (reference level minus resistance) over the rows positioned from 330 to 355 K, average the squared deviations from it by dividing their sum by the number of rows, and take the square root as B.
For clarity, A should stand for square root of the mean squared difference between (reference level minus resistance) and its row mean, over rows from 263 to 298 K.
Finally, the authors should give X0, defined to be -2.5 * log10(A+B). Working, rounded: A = 3.4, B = 1.5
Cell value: -1.72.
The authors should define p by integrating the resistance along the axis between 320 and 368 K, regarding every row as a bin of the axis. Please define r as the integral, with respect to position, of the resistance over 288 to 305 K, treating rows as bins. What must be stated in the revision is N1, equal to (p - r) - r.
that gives 680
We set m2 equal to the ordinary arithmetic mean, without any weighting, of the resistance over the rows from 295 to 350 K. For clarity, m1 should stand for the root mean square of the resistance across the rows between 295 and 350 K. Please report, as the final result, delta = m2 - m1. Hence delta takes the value -0.02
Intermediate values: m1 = 45.4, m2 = 45.4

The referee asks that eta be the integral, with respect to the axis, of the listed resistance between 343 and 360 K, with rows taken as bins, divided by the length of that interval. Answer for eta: 49.0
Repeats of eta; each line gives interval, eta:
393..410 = 44.6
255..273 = 42.8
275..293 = 44.1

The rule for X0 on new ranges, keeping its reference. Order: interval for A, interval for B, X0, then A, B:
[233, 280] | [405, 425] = -0.75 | 1.1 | 0.9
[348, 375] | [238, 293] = -1.53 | 1.7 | 2.4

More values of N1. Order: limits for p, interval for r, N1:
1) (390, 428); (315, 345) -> -1028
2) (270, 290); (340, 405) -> -5320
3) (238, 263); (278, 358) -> -6231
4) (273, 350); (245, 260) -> 2158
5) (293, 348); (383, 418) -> -628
